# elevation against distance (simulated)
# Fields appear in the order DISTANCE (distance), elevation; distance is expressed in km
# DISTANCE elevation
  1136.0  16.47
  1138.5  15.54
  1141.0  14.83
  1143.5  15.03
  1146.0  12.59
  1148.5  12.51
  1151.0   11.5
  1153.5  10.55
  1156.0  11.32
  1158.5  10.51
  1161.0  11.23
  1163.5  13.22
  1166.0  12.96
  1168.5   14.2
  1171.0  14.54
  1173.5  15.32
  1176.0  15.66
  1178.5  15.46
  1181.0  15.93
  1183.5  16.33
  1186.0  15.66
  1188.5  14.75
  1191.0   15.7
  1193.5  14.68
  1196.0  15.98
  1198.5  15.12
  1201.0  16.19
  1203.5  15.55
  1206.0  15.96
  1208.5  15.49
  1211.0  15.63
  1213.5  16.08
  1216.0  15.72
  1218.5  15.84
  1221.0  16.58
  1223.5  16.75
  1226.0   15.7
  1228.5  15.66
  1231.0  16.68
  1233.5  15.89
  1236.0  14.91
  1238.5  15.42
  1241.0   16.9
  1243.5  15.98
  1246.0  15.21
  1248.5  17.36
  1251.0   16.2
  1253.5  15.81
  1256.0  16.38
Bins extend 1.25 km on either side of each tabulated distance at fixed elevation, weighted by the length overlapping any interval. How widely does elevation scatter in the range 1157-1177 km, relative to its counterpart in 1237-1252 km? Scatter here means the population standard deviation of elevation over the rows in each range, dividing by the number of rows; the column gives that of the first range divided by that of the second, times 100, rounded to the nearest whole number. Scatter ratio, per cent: 228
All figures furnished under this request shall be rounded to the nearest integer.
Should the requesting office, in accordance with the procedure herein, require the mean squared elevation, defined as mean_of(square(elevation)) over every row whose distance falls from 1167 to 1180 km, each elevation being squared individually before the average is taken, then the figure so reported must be 226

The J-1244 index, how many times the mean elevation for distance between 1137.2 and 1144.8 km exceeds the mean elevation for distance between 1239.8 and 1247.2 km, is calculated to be 0.94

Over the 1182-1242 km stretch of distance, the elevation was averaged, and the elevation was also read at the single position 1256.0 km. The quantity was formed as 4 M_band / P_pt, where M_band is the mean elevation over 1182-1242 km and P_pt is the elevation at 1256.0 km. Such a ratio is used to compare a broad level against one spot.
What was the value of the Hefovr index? 3.86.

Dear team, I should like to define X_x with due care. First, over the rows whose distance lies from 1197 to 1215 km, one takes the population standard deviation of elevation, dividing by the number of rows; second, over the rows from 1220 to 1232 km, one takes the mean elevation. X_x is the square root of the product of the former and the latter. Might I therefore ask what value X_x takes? 2.39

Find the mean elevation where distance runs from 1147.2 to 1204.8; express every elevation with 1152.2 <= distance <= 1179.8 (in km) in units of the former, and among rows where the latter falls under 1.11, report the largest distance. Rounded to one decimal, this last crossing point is 1178.5 km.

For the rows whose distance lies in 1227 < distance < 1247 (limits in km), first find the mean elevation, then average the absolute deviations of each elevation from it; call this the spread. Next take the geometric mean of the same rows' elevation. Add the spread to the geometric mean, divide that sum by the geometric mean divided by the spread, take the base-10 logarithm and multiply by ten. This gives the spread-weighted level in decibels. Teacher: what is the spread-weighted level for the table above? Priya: -2.6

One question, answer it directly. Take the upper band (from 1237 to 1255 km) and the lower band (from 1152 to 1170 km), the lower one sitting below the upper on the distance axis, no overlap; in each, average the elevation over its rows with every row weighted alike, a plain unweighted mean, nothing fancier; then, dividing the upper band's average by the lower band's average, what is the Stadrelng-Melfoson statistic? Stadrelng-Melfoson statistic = 1.34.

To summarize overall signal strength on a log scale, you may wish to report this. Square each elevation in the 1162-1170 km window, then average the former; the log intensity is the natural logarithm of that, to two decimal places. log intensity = 5.20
